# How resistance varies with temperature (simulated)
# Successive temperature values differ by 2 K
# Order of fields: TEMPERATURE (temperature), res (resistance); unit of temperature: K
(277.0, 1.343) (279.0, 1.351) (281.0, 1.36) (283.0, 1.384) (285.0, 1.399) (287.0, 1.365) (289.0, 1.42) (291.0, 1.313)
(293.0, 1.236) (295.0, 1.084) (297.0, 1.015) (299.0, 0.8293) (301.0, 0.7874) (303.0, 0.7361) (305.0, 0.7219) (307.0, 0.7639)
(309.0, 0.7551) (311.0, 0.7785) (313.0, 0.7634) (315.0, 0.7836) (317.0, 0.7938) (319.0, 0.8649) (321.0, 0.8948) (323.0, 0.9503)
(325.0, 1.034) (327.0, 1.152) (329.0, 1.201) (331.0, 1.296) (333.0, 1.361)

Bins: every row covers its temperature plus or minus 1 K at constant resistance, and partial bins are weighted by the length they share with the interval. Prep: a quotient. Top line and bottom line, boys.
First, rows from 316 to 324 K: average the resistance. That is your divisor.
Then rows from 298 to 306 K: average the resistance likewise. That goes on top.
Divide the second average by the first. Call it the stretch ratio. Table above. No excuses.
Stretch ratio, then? 0.88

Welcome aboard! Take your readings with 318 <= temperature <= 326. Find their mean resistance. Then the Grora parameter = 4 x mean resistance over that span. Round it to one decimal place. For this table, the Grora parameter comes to 3.7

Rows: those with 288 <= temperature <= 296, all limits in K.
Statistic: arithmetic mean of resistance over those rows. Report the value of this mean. 1.3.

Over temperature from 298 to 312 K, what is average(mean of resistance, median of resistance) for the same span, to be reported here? 0.8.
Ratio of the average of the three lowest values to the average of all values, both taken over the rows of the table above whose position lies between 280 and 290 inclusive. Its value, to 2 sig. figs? 0.99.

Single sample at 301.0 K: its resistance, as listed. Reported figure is 0.7874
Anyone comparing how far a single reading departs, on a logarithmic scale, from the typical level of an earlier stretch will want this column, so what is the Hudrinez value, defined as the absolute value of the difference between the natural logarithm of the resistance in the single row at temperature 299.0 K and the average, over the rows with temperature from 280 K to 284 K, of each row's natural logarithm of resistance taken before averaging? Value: 0.50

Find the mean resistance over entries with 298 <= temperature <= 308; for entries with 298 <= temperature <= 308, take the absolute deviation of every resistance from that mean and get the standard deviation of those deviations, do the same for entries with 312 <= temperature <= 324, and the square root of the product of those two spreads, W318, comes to 0.04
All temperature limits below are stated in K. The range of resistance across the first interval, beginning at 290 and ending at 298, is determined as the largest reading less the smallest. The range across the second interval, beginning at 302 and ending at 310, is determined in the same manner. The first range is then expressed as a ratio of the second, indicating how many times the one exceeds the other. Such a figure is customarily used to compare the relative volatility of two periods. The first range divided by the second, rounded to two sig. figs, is 7.1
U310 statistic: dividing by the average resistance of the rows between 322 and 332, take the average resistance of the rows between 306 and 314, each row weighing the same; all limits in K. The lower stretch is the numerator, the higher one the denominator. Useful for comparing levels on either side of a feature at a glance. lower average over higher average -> 0.68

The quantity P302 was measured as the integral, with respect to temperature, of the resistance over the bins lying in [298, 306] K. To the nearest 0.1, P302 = 6.1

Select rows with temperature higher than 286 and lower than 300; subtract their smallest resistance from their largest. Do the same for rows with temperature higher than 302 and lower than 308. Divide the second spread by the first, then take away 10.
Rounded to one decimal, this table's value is -9.9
